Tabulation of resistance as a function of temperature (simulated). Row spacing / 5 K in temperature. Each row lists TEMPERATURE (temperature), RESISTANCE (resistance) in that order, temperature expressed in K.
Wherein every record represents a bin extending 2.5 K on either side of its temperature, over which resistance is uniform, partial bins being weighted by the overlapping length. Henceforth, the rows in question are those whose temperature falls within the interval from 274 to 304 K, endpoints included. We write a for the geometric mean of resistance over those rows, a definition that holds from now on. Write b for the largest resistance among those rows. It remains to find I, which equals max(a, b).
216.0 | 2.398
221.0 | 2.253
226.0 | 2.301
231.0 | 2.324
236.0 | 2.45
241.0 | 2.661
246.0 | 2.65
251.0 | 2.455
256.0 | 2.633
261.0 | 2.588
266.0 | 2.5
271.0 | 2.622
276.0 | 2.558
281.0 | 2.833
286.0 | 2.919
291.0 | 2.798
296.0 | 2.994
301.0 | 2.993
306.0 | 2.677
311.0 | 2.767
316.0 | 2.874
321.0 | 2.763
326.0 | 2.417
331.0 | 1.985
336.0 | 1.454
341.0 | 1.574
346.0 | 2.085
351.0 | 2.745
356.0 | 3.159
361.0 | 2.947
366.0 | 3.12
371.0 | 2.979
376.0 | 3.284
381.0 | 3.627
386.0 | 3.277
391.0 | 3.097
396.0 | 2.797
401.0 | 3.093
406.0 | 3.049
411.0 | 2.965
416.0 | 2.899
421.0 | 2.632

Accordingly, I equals 3.0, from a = 2.8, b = 2.994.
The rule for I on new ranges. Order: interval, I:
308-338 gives 2.9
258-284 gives 2.8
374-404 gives 3.6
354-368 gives 3.2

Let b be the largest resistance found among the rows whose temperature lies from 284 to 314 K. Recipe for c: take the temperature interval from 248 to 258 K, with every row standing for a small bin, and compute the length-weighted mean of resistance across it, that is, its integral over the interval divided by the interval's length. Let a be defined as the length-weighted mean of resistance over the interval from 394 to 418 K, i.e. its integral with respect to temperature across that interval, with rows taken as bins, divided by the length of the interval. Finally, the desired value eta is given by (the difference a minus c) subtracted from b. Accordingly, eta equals 2.6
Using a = 2.97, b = 2.994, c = 2.54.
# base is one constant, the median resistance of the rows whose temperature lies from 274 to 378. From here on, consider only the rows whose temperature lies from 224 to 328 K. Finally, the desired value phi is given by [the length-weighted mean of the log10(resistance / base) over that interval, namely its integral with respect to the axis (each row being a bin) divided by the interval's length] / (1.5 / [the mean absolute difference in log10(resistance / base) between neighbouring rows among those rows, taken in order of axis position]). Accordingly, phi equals -0.0003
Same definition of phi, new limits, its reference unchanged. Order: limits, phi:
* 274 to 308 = 0.0001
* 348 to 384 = 0.0011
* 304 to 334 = -0.0011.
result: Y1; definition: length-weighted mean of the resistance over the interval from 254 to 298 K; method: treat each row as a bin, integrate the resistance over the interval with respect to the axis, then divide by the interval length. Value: 2.71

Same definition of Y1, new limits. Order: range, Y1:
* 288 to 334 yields 2.69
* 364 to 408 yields 3.15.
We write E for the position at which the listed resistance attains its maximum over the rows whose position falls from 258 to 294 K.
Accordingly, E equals 286.0 K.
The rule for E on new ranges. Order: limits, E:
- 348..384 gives 381.0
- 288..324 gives 296.0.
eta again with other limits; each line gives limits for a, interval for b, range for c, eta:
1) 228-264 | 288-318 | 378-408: 3.6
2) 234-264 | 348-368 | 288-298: 3.5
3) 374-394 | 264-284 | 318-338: 1.7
